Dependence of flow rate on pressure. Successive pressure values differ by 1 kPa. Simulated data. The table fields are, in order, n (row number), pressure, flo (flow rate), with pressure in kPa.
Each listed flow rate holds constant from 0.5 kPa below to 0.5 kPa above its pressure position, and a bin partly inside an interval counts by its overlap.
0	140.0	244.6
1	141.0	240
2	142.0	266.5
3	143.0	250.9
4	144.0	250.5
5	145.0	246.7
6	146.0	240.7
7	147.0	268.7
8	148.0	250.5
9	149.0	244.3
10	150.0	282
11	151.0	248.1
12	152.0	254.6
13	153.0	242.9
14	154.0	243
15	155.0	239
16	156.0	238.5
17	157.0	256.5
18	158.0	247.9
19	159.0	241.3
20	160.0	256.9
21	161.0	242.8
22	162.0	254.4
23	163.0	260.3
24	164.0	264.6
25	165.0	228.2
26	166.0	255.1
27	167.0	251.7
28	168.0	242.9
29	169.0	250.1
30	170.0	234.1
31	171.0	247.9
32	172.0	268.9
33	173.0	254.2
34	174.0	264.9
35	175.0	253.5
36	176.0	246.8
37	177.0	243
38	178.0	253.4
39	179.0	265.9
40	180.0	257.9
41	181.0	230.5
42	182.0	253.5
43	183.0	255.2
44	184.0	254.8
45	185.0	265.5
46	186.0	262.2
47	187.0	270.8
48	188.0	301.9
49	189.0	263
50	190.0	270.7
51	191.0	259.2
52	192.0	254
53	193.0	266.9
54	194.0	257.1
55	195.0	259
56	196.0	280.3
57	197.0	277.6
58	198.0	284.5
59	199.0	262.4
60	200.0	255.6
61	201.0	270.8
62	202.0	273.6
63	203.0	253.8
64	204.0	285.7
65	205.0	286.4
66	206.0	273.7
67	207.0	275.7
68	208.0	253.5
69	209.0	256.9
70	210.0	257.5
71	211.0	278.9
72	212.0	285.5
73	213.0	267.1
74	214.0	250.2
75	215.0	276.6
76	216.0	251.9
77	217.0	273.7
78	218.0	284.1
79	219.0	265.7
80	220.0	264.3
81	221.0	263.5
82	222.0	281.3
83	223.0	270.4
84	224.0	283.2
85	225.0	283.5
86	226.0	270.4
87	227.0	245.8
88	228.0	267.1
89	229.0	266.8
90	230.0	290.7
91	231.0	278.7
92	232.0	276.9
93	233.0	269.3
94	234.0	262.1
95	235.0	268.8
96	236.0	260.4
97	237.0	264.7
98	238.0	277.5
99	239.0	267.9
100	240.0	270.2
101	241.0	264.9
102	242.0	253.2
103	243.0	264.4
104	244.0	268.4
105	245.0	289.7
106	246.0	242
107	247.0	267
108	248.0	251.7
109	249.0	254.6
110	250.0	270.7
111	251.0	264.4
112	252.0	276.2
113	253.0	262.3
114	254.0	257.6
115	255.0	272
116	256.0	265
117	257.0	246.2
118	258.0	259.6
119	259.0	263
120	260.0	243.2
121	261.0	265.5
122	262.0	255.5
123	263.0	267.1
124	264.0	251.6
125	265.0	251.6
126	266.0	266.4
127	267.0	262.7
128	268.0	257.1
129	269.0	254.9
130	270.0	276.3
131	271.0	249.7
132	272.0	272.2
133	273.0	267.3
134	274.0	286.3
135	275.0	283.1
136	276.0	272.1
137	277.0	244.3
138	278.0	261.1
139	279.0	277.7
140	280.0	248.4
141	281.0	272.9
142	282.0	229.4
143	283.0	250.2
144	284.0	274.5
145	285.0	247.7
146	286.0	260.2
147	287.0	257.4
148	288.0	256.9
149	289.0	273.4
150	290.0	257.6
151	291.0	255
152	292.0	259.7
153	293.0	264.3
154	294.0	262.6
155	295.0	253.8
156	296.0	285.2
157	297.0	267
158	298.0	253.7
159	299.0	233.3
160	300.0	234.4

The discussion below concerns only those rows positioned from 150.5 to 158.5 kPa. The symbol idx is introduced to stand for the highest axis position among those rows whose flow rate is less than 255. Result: 158.0 kPa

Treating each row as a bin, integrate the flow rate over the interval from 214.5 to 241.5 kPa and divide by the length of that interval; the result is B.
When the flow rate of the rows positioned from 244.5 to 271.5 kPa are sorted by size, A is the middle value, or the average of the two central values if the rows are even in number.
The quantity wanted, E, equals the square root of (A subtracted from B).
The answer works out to 2.84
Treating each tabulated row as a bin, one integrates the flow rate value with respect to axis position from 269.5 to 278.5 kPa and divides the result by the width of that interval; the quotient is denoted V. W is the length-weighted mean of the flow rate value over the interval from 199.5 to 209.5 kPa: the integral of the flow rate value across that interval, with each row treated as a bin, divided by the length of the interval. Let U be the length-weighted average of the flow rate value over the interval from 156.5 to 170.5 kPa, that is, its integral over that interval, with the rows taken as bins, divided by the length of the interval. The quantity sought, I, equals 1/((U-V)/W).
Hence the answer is -14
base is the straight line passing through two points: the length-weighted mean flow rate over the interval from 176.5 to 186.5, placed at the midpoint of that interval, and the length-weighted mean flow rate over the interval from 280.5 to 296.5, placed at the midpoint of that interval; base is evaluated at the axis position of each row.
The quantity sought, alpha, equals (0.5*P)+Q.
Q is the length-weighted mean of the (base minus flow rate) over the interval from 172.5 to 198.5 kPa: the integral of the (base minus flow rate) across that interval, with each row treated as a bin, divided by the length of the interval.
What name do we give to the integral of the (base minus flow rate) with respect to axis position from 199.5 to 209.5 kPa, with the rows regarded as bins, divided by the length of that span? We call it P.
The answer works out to -14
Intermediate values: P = -13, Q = -7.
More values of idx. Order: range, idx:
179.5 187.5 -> 184.0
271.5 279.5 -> 277.0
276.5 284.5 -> 283.0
